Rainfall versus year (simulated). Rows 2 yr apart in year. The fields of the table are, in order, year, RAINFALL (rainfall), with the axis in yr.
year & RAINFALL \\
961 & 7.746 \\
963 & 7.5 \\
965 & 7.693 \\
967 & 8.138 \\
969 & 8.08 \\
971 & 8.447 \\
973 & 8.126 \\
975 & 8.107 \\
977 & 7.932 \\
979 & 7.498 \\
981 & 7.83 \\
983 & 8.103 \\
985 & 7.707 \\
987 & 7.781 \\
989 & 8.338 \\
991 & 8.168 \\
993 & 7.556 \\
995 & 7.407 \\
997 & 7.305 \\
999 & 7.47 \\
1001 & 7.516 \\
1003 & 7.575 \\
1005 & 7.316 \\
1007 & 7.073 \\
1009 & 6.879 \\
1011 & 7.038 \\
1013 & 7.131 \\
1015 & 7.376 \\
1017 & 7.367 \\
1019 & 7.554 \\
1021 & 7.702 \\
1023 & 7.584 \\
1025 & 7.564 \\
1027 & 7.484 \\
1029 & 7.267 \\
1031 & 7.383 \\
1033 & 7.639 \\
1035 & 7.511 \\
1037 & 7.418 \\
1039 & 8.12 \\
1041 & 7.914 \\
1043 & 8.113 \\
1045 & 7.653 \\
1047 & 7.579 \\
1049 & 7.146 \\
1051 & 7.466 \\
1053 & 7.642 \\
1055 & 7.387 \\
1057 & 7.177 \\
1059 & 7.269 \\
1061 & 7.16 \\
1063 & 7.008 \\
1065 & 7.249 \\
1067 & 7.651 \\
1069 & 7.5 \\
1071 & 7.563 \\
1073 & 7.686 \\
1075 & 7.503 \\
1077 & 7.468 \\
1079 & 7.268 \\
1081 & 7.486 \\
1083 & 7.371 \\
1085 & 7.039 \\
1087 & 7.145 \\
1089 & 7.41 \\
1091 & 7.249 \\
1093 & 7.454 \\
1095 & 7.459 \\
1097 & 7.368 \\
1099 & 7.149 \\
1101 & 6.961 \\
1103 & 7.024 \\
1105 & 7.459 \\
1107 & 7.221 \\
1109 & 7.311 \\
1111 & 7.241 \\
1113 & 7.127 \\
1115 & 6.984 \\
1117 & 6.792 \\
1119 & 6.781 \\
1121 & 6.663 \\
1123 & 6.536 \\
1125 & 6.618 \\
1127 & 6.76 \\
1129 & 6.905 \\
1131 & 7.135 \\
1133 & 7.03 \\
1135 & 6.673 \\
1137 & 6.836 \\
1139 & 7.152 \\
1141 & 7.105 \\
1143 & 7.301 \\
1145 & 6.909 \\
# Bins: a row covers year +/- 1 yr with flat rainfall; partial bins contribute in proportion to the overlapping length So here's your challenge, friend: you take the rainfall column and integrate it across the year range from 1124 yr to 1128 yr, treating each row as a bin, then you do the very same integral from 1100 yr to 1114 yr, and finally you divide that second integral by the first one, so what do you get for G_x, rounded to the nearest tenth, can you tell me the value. 3.8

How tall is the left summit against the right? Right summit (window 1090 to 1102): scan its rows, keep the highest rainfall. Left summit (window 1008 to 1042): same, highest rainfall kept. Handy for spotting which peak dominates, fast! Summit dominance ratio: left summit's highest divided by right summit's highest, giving 1.09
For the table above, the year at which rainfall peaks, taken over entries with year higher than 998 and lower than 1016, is 1003 yr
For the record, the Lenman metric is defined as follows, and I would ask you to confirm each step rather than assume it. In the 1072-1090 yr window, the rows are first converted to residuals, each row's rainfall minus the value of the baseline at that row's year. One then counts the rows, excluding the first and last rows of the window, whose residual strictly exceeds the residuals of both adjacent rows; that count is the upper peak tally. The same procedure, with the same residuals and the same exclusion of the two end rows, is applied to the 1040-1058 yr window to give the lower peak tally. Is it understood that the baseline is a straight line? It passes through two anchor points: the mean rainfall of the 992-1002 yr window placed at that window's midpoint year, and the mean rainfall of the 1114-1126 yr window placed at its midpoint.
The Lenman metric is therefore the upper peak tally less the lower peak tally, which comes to -1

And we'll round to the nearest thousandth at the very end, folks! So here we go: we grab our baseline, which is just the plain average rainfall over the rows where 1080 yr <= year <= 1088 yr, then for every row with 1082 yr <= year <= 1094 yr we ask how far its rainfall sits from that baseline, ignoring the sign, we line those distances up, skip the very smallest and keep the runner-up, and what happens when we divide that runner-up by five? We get 0.022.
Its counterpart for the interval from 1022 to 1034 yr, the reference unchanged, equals 0.025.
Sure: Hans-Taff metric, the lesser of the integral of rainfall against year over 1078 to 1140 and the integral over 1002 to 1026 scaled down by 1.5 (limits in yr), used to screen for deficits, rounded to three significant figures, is 118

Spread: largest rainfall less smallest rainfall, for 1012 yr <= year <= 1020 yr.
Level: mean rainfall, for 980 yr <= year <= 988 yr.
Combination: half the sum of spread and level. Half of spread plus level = 4.14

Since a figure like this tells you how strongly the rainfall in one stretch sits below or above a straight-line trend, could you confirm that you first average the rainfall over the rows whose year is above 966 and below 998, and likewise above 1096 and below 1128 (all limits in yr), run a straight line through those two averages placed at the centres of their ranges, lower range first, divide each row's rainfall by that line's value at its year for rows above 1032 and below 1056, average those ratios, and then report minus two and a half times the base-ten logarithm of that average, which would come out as -0.023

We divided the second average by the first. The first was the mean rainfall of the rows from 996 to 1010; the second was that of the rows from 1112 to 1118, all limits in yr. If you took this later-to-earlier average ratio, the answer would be 0.95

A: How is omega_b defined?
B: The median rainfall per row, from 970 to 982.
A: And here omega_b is 8.02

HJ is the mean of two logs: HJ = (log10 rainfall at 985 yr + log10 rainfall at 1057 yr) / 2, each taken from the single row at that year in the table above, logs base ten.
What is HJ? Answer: 0.871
